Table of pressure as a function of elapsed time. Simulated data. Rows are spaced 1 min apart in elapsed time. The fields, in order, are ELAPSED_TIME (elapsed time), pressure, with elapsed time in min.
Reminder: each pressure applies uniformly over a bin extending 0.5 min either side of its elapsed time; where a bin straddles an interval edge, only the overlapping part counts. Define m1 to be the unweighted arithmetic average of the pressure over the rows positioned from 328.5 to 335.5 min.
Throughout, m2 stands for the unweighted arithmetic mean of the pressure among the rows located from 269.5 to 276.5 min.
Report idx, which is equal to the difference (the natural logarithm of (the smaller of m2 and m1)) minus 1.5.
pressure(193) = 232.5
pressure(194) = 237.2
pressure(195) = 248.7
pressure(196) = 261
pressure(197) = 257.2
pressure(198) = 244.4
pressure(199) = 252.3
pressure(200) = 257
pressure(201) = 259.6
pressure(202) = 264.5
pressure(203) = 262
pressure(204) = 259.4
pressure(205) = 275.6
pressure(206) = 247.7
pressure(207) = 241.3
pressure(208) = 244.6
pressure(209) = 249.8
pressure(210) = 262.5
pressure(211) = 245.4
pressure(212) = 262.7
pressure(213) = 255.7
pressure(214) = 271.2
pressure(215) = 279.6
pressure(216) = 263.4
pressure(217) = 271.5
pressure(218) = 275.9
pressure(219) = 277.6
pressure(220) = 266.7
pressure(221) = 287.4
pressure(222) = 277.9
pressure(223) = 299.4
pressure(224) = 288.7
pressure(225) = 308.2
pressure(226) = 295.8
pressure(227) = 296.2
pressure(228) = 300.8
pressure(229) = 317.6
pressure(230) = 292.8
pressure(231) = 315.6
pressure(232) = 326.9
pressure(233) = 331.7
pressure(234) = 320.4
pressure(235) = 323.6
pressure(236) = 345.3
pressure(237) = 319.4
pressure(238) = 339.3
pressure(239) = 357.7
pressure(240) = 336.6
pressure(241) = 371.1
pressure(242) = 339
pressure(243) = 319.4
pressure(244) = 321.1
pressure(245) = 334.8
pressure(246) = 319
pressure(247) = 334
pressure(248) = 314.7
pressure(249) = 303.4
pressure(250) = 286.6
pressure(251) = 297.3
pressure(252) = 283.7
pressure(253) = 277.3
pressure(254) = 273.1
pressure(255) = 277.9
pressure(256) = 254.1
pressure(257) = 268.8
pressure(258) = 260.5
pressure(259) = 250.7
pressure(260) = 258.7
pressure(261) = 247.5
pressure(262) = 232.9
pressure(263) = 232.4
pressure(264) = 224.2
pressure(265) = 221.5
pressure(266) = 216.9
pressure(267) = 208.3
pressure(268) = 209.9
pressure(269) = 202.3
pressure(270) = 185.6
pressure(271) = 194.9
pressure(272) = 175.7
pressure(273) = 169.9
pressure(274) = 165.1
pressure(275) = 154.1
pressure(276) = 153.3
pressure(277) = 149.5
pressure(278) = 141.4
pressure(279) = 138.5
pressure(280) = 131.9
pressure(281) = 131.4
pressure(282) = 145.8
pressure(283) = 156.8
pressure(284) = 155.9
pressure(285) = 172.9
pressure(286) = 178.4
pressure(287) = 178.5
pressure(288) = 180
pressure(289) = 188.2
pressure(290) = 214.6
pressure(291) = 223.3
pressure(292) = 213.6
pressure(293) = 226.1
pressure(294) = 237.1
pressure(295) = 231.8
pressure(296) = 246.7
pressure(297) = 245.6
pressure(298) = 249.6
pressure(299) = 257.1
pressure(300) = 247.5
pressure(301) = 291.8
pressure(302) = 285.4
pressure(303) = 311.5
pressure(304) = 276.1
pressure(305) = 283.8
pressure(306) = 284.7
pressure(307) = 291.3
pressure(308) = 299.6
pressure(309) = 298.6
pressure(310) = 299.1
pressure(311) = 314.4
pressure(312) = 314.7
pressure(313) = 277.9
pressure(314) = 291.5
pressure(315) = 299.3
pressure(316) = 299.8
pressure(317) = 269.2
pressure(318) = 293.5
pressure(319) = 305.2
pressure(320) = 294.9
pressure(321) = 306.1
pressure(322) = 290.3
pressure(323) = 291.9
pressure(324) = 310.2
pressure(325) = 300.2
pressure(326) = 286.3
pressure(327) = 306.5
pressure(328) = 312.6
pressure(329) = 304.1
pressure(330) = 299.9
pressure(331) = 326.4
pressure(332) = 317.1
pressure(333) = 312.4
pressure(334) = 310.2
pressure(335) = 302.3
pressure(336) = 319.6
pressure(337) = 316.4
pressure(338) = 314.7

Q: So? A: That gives 3.6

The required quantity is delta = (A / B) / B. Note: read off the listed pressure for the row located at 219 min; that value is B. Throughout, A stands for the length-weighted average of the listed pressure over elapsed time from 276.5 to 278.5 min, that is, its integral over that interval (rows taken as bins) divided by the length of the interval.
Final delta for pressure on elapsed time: 0.0019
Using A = 145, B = 277.6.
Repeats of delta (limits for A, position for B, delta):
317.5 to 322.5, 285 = 0.0100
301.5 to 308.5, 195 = 0.0047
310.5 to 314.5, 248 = 0.0030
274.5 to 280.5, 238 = 0.0013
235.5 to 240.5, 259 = 0.0054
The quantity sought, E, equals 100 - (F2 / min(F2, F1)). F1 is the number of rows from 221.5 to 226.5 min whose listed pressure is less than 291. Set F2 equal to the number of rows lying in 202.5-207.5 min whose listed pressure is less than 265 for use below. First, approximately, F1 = 2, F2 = 4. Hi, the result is 98.0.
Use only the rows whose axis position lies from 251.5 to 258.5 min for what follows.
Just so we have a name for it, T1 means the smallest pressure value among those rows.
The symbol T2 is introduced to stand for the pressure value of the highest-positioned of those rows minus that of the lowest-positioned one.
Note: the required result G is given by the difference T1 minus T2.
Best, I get 277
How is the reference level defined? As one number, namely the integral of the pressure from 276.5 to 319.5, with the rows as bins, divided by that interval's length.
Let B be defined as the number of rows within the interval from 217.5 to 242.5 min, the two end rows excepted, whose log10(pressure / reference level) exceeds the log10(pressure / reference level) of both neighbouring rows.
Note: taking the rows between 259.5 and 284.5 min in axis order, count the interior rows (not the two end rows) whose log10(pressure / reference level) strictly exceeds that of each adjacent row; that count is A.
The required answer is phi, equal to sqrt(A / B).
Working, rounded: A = 3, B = 9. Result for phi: 0.58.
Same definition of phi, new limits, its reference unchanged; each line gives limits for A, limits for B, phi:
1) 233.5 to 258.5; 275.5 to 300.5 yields 1.26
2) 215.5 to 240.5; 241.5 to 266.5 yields 1.15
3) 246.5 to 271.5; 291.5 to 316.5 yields 0.85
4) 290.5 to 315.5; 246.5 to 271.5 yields 1.18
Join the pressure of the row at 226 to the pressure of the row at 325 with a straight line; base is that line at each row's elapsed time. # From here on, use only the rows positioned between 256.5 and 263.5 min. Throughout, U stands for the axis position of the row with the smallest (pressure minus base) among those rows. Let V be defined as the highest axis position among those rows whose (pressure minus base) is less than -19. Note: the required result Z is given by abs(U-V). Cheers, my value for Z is 0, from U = 263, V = 263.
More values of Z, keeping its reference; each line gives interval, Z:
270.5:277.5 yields 0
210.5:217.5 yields 6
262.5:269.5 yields 0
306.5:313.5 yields 0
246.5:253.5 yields 0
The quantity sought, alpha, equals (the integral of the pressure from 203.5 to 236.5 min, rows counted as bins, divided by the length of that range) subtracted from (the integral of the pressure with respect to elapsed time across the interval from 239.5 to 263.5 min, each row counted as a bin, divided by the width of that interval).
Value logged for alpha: 7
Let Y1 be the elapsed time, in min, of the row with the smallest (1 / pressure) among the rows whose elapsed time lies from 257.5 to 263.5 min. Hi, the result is 258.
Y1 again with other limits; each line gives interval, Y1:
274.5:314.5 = 312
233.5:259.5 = 241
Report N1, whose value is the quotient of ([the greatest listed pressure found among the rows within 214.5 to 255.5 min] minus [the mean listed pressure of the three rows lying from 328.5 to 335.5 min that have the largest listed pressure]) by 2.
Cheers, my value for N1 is 26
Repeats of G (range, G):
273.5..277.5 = 165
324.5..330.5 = 287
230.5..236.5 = 286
